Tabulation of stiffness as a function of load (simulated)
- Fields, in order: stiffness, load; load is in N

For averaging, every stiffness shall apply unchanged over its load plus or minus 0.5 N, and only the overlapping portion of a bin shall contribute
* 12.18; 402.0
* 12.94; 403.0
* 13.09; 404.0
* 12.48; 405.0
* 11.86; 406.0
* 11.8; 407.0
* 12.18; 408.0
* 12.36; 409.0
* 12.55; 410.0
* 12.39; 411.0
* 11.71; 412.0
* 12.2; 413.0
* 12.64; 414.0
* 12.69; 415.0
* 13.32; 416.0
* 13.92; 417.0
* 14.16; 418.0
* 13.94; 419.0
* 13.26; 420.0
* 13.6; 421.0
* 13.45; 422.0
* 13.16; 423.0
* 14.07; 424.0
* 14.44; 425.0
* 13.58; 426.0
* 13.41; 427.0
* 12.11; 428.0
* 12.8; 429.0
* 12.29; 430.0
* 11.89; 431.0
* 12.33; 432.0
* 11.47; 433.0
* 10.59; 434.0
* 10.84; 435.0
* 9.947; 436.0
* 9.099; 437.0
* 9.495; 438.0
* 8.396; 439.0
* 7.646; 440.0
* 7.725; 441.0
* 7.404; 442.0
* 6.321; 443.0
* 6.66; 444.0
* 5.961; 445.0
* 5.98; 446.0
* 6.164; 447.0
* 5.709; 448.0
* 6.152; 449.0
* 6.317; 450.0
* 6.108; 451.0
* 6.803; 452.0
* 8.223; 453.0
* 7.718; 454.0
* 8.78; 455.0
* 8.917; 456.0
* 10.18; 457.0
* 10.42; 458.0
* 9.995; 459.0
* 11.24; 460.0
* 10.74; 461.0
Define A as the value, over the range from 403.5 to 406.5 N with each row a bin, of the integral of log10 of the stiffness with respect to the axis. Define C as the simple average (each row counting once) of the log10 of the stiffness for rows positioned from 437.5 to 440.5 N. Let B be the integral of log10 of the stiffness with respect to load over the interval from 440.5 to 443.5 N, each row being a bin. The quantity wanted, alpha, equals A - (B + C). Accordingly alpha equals -0.2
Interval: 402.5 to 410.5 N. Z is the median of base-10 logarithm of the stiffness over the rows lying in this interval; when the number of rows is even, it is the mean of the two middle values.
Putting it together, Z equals 1.09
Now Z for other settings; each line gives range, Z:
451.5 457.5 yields 0.93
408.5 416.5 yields 1.10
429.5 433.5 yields 1.08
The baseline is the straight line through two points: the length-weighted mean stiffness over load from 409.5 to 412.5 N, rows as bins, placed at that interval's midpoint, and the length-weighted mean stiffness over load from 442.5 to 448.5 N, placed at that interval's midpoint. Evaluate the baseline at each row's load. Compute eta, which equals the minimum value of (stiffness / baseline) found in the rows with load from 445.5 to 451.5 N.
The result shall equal 0.99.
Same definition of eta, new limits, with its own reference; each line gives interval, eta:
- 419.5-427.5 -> 1.25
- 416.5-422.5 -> 1.25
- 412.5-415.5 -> 1.03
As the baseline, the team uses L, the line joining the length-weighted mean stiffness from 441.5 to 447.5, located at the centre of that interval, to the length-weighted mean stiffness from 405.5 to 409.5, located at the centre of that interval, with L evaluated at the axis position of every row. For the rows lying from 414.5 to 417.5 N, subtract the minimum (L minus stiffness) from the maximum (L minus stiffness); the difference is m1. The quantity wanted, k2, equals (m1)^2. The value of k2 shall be 2.4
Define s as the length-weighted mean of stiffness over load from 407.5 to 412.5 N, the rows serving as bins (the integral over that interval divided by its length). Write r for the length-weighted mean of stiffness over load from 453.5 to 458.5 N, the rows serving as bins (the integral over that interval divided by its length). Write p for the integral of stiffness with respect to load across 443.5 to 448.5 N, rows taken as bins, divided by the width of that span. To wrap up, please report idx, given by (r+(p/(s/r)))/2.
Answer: 7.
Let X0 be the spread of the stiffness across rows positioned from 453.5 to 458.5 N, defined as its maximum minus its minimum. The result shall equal 2.70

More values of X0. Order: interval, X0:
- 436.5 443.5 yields 3.17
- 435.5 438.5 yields 0.85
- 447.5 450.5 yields 0.61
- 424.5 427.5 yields 1.03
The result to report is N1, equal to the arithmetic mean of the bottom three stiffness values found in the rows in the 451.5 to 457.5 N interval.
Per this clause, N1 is 8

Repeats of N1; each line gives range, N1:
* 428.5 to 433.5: 12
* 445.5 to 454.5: 6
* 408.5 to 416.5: 12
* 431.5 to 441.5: 8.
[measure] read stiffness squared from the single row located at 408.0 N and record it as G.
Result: 148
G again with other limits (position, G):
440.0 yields 58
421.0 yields 185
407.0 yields 139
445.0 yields 36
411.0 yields 154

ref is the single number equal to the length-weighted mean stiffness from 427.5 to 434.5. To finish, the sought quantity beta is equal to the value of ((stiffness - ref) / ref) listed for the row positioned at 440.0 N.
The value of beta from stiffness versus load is -0.36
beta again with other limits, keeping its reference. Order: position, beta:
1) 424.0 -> 0.18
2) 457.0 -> -0.15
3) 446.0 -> -0.50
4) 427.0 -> 0.12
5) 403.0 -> 0.09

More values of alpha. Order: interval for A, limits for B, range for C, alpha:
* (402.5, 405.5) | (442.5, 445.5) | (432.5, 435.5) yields -0.1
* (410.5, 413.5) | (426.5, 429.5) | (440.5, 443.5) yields -0.9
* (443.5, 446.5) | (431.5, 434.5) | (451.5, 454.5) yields -1.7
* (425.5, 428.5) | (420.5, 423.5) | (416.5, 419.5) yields -1.2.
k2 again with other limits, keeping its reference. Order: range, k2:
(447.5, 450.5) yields 0.8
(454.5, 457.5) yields 2.9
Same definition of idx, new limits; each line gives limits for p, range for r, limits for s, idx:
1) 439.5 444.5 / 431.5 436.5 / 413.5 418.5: 8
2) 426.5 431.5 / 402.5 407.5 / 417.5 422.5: 12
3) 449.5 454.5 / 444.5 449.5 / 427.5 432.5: 5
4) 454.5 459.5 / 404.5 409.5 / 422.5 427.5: 10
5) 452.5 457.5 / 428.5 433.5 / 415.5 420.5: 10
